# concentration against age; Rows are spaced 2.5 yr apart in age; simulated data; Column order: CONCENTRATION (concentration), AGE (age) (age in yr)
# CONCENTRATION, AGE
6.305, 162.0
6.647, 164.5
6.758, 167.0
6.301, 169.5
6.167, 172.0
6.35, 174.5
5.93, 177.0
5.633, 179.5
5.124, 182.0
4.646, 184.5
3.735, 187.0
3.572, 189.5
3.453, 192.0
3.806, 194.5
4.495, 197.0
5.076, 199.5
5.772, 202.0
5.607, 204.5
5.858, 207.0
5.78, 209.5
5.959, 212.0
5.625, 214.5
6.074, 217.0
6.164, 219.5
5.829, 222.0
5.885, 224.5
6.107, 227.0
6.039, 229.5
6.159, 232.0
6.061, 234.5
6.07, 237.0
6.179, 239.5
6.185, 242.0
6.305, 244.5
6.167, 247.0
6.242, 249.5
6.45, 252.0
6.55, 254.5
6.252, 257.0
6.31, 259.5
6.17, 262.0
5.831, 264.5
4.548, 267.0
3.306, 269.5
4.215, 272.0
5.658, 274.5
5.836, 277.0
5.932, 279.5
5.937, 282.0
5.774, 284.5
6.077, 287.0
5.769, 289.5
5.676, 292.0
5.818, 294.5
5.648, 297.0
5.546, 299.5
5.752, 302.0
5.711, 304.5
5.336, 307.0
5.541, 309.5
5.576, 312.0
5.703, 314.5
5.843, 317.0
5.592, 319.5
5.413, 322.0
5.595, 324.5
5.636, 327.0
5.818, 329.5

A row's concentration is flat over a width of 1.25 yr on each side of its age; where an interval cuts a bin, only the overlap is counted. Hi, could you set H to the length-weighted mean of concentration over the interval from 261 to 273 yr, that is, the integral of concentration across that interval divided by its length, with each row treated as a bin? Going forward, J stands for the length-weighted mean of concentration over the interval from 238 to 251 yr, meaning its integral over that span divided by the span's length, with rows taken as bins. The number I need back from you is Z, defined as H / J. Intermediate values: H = 4.8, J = 6.2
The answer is 0.77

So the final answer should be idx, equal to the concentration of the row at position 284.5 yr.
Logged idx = 5.774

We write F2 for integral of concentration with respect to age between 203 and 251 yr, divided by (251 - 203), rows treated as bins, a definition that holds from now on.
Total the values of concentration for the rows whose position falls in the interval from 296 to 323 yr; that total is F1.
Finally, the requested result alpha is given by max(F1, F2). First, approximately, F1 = 62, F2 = 6.0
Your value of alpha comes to 62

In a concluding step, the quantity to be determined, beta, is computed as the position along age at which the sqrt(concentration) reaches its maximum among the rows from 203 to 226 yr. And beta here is 219.5 yr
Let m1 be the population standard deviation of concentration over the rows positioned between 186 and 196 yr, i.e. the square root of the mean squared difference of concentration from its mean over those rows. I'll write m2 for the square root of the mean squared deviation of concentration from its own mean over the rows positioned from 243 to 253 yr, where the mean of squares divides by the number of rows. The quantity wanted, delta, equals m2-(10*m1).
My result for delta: -1.3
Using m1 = 0.14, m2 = 0.10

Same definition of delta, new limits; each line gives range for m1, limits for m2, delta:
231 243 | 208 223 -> -0.4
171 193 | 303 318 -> -10.7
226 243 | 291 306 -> -0.5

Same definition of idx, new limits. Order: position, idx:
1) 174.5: 6.35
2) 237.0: 6.07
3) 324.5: 5.595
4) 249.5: 6.242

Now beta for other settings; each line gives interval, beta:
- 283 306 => 287.0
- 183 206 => 202.0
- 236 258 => 254.5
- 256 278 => 259.5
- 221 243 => 242.0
